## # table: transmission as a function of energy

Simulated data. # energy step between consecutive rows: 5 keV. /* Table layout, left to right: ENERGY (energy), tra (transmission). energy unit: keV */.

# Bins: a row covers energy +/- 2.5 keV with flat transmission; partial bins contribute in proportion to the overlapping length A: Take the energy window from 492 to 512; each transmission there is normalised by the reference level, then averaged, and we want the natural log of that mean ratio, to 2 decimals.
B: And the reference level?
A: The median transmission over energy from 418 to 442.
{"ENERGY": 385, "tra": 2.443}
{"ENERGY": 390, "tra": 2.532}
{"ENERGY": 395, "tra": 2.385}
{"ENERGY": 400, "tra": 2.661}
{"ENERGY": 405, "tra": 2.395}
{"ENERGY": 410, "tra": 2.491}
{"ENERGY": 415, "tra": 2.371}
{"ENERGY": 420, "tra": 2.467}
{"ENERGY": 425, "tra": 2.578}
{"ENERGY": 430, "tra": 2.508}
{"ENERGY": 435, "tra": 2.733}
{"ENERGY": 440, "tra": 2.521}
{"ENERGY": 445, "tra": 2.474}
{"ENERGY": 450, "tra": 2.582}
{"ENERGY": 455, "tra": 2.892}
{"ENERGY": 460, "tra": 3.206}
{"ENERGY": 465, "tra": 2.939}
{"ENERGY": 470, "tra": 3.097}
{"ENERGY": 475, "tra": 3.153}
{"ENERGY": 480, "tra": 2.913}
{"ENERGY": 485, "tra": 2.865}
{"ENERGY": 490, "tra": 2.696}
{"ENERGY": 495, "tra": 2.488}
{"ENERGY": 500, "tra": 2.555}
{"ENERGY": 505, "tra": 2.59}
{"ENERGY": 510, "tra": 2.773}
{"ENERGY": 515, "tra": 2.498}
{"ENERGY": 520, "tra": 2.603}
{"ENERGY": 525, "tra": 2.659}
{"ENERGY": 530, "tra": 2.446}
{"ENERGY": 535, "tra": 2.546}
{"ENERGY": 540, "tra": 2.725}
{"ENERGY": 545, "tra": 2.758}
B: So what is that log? 0.03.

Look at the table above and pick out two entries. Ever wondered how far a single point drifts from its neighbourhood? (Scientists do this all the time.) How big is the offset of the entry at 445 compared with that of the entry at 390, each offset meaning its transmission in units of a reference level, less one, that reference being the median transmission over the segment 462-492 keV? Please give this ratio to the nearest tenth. 1.1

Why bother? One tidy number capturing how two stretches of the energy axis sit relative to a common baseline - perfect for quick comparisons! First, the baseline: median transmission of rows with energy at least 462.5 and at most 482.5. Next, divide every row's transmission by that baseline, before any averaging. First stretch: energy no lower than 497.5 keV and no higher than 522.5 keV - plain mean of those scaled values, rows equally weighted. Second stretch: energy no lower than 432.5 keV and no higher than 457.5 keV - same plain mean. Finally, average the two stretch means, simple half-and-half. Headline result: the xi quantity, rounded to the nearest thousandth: 0.869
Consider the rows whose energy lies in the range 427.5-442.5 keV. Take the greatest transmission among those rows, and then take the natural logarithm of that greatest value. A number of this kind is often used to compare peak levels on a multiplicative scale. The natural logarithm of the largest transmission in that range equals 1.01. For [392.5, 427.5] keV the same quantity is 0.98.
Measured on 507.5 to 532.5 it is 1.02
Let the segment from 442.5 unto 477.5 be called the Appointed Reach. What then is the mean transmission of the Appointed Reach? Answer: 2.91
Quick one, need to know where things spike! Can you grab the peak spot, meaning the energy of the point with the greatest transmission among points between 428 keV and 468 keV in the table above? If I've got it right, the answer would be 460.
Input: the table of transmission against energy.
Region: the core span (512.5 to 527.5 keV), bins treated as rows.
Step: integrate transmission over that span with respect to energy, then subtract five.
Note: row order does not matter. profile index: 34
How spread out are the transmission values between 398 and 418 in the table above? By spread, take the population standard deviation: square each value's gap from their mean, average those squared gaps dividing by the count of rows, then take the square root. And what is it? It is 0.11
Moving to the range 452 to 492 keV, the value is 0.16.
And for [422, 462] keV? 0.23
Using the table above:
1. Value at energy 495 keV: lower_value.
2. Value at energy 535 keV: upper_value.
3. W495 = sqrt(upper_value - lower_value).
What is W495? 0.2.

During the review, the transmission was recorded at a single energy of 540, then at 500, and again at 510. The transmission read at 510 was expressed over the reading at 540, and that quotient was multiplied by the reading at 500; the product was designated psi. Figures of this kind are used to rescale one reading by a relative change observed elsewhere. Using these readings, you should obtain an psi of 2.60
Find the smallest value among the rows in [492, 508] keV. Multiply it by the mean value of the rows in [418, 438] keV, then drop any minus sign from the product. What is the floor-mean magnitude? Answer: 6.40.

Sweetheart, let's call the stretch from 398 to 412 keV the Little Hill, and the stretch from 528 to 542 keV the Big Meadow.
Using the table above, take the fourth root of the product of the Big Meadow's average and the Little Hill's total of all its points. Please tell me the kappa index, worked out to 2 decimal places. 2.10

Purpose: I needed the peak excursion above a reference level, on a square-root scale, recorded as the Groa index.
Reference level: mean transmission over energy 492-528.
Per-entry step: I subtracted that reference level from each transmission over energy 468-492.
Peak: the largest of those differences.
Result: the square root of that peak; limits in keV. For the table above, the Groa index 0.75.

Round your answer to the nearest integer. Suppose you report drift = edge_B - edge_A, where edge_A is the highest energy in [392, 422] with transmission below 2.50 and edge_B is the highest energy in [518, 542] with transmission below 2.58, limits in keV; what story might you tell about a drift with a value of 115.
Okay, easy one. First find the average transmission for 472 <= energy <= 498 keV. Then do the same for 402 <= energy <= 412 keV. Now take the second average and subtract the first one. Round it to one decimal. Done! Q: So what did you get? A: -0.4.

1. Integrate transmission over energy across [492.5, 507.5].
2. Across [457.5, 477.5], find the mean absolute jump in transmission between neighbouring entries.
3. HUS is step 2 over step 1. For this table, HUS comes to 0.0042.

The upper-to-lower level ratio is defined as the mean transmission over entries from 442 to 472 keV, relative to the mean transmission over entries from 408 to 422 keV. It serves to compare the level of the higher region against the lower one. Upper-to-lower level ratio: 1.17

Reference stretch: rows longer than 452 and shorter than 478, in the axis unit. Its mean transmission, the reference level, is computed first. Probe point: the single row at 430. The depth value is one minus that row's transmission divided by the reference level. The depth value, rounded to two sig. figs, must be 0.18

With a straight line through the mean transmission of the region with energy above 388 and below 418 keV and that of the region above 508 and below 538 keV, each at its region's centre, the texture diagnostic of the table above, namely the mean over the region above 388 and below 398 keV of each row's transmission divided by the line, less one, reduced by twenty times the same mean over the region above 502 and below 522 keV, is -0.30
